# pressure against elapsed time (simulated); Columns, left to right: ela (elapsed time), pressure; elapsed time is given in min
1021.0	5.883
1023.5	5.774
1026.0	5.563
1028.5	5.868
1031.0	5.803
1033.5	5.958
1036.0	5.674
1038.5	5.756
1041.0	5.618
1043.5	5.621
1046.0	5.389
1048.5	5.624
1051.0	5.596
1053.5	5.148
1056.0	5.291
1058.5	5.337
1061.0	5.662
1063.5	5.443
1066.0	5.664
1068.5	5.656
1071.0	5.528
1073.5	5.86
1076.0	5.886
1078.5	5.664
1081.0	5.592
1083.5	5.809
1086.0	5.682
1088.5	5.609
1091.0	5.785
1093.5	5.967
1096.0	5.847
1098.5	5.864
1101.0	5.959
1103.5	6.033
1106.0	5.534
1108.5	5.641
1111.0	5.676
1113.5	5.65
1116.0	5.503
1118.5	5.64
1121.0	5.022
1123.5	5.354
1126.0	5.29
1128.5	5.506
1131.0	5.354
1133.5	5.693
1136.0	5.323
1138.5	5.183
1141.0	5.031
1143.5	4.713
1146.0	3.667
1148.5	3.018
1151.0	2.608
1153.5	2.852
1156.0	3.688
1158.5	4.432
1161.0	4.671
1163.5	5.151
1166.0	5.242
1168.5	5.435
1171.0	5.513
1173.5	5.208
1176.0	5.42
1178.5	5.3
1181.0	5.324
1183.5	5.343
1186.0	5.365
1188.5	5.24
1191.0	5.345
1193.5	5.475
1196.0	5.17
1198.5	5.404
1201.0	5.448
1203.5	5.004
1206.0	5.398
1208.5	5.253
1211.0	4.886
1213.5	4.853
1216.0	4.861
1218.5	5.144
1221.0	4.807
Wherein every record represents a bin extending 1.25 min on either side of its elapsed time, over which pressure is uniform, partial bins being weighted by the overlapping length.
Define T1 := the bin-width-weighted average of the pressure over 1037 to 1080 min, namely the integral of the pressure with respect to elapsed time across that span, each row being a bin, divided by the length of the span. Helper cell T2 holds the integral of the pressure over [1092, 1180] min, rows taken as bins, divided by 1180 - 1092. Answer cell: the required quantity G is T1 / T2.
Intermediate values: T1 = 5.57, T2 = 5.1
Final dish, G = 1.10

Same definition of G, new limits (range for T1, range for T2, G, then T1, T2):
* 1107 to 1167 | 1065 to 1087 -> 0.85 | 4.83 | 5.7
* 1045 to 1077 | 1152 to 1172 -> 1.21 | 5.54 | 4.6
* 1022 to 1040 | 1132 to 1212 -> 1.18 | 5.77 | 4.9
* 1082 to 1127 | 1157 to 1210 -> 1.08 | 5.66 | 5.2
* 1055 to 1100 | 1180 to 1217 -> 1.09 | 5.68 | 5.2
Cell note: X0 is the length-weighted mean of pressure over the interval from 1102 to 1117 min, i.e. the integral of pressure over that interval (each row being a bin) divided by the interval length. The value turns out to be 5.7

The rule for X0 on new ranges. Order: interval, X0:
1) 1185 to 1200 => 5.3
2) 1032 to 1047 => 5.7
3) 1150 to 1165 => 3.9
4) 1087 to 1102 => 5.8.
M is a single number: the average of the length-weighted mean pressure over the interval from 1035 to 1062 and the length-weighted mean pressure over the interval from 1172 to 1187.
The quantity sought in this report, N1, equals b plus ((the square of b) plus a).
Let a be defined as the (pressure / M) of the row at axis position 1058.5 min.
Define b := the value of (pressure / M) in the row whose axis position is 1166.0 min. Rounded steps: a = 0.98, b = 0.97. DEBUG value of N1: 2.9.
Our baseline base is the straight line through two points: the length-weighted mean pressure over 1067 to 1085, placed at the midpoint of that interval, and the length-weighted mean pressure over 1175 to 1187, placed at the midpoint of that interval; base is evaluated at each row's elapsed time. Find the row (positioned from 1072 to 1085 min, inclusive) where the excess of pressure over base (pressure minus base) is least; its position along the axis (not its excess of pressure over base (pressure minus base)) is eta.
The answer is 1081.0 min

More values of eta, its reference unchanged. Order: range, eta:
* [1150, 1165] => 1151.0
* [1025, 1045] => 1026.0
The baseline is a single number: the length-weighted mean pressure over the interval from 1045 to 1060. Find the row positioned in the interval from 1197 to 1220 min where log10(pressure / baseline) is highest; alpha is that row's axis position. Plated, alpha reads 1201.0 min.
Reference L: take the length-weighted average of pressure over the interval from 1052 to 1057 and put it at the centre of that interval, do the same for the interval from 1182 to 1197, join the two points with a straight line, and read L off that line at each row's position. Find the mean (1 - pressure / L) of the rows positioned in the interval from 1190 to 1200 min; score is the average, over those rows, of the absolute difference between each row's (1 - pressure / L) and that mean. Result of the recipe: 0.017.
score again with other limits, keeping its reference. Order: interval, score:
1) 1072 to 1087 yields 0.020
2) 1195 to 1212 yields 0.033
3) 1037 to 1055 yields 0.030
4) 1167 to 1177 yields 0.018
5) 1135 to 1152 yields 0.182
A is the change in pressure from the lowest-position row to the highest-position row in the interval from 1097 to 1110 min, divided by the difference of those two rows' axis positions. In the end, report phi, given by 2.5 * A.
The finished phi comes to -0.056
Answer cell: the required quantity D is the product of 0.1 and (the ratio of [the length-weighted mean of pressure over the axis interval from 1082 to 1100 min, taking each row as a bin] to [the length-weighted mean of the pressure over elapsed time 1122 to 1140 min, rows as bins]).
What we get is 0.108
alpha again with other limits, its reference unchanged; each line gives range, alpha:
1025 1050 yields 1033.5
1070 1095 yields 1093.5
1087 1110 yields 1103.5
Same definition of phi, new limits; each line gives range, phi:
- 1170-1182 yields -0.047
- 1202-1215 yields -0.038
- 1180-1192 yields 0.005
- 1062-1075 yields 0.104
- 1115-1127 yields -0.053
